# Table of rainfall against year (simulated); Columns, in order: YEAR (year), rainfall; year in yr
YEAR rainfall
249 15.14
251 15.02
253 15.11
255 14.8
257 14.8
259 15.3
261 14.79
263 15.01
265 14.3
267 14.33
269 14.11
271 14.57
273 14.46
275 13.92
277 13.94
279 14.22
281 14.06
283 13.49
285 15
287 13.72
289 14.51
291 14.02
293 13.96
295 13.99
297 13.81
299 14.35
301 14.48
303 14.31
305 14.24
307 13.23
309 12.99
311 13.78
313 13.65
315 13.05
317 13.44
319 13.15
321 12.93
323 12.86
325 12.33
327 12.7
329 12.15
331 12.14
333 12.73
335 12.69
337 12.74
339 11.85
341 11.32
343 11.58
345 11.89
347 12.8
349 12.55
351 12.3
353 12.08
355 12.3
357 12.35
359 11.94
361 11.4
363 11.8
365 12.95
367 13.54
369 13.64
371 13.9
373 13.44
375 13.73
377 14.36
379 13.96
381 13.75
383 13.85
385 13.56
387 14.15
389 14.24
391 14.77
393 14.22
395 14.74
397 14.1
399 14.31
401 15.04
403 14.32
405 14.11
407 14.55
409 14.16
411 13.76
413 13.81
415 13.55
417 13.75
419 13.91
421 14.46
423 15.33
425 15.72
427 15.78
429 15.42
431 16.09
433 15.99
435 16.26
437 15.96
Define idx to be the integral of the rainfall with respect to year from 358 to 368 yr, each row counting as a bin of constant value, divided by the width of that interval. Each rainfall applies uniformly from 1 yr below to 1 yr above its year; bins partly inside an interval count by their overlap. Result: 12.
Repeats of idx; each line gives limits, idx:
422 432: 16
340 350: 12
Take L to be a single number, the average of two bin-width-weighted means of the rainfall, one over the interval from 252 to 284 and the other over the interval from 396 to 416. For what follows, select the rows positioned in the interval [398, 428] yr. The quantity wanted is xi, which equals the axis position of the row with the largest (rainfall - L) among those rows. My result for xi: 427 yr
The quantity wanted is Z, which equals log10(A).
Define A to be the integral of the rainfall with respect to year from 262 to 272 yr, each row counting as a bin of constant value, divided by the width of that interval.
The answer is 1.16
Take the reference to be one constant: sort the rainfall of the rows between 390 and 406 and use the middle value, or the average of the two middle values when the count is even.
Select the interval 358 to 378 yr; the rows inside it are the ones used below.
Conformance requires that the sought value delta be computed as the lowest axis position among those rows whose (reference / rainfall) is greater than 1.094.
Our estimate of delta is 359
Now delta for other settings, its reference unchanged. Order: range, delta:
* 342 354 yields 343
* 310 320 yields 315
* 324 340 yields 325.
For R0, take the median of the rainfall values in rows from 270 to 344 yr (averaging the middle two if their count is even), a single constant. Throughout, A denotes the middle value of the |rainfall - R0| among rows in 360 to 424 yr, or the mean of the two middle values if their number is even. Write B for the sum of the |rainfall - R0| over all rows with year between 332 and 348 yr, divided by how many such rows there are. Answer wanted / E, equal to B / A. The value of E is 3.0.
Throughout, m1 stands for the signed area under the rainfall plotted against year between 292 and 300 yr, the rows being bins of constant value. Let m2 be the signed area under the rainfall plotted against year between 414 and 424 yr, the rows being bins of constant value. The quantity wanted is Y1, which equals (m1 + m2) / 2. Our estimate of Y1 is 127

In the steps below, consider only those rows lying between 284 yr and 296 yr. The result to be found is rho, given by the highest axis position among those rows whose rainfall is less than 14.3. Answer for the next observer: 295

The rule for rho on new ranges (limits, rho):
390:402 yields 397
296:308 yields 307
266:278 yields 277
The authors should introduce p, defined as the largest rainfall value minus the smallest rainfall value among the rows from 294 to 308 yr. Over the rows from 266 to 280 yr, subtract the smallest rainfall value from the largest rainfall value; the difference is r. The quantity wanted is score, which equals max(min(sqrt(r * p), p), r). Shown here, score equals 0.9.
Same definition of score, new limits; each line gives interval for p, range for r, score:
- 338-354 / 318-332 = 1.2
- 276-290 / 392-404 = 1.2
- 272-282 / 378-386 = 0.5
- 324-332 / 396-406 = 0.9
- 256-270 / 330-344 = 1.4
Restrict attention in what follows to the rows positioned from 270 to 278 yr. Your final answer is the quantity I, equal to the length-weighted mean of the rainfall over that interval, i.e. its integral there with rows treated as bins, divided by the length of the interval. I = 14.2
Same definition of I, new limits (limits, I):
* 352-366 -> 12.1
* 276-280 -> 14.1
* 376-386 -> 13.9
